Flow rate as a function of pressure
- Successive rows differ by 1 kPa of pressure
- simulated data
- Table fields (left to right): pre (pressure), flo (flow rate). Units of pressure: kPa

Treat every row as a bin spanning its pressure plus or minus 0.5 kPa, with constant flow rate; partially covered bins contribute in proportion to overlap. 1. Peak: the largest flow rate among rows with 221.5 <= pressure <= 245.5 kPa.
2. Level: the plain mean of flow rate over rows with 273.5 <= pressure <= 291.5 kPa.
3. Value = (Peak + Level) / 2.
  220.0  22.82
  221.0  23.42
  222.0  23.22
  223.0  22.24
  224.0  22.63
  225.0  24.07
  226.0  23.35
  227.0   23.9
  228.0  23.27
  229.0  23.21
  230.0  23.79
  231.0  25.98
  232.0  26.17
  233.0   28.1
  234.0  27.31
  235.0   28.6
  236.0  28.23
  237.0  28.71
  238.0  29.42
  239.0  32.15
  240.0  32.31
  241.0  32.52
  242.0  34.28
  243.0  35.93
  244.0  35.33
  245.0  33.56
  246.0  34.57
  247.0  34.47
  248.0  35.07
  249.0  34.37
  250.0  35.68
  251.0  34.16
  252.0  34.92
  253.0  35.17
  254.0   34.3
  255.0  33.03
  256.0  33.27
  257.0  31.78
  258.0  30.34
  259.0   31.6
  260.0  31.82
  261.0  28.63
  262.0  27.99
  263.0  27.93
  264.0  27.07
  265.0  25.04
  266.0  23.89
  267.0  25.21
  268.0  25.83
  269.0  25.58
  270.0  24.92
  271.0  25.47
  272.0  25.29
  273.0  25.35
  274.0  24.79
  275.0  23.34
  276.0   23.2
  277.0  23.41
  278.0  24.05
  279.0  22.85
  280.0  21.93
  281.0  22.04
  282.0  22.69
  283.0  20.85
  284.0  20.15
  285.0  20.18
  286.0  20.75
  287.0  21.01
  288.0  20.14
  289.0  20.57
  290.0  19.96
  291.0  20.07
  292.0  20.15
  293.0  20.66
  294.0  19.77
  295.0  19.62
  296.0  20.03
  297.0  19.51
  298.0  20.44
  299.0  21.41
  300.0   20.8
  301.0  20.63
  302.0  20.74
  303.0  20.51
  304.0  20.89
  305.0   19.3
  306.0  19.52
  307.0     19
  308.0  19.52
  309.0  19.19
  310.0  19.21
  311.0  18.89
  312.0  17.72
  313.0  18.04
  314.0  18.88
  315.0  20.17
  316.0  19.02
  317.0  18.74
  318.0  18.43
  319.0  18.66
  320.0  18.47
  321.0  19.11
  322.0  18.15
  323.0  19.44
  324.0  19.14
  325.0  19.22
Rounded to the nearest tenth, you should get 28.9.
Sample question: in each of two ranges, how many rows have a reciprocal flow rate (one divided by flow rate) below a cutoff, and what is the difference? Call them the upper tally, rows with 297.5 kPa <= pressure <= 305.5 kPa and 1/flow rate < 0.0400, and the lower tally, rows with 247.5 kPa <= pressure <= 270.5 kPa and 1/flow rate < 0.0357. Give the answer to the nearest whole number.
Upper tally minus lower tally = -14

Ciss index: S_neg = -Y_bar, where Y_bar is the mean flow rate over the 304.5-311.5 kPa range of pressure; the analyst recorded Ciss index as -19.2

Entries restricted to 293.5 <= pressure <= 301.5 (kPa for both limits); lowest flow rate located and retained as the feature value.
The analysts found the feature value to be 19.51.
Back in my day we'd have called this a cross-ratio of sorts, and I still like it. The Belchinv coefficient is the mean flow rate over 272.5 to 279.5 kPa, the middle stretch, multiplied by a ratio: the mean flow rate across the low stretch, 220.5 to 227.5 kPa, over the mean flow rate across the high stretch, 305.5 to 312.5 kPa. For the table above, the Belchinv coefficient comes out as 29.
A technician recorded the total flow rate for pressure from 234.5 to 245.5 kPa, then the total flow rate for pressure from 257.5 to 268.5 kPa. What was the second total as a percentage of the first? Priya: 87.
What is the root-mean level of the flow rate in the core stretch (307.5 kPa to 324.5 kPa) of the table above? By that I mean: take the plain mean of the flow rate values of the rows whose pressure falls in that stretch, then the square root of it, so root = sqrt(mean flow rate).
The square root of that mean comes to 4.3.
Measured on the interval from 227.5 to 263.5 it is 5.6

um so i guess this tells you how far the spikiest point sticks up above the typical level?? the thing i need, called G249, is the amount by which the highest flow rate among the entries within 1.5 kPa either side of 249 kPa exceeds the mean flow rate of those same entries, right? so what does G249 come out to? 0.64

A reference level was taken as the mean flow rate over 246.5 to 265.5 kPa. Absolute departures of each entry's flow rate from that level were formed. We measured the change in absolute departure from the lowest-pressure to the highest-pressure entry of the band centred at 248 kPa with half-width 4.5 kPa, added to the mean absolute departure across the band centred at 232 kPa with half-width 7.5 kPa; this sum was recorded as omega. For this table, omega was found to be 5.1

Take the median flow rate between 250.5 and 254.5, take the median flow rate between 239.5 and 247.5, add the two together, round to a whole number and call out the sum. 69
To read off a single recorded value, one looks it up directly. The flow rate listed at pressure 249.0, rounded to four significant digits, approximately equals 34.37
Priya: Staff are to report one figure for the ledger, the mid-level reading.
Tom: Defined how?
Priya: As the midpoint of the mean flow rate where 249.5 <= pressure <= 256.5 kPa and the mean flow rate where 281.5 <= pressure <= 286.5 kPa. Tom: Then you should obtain 28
